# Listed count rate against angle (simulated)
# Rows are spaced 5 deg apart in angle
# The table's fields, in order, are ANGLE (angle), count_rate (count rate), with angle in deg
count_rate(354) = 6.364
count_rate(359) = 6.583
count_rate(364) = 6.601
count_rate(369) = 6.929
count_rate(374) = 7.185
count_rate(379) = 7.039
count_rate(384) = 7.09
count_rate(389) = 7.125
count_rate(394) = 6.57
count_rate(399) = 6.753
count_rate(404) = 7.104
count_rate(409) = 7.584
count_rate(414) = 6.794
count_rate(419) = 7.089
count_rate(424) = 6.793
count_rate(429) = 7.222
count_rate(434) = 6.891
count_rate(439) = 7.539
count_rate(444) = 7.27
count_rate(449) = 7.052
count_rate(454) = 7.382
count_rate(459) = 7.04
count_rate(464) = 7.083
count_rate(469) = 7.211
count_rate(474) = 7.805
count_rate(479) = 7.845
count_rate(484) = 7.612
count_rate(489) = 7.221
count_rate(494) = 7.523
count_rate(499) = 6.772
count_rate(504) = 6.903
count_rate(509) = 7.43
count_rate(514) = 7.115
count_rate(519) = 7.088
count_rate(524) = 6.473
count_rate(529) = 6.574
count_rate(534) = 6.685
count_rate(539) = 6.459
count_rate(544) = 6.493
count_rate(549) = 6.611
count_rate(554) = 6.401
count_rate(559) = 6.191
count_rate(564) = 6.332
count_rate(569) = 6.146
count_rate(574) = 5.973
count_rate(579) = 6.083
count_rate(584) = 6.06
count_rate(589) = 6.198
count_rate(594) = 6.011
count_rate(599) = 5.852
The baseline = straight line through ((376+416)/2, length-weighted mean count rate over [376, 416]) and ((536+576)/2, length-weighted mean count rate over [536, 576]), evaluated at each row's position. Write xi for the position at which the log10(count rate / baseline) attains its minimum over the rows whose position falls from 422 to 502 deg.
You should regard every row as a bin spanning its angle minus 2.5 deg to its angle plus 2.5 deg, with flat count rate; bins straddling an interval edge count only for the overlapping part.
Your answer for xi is 424 deg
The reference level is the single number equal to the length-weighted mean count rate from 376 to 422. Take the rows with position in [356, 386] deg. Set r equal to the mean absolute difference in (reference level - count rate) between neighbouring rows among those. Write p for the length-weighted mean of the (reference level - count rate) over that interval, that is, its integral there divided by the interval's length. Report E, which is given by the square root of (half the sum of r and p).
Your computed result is 0.38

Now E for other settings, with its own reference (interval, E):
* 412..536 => 0.31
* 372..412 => 0.33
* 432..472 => 0.23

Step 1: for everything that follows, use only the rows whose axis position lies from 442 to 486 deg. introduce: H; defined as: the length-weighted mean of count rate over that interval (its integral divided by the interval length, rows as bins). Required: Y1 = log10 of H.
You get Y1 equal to 0.8672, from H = 7.36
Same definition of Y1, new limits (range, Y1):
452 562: 0.8446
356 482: 0.8514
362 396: 0.8416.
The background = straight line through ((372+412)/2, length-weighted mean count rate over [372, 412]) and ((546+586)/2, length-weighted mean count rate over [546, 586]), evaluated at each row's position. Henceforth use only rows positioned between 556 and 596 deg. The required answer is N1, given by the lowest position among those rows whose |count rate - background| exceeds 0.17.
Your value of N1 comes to 574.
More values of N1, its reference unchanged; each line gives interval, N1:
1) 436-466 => 439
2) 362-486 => 364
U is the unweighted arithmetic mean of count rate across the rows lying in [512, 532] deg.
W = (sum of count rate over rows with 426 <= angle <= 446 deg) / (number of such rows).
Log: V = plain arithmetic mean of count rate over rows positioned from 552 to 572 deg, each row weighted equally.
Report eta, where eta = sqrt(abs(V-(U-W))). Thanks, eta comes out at 2.59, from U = 6.8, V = 6.3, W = 7.2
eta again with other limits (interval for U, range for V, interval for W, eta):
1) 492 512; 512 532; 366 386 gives 2.59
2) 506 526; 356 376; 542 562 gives 2.49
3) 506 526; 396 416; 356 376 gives 2.62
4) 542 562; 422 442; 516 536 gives 2.72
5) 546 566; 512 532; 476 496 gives 2.82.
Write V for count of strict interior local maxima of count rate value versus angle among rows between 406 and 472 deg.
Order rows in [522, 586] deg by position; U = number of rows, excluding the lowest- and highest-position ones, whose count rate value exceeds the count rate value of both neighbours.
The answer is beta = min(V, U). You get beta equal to 4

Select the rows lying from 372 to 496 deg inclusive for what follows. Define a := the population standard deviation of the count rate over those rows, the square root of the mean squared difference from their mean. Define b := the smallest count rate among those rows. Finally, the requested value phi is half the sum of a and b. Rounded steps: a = 0.32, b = 6.57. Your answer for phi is 3.44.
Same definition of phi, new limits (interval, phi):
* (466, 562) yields 3.34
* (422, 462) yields 3.51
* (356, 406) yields 3.40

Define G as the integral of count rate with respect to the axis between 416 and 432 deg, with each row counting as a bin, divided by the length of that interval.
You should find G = 7.0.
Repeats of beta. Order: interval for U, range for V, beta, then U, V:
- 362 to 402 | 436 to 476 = 1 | 2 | 1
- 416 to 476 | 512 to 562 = 2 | 3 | 2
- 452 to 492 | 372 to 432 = 1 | 1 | 3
